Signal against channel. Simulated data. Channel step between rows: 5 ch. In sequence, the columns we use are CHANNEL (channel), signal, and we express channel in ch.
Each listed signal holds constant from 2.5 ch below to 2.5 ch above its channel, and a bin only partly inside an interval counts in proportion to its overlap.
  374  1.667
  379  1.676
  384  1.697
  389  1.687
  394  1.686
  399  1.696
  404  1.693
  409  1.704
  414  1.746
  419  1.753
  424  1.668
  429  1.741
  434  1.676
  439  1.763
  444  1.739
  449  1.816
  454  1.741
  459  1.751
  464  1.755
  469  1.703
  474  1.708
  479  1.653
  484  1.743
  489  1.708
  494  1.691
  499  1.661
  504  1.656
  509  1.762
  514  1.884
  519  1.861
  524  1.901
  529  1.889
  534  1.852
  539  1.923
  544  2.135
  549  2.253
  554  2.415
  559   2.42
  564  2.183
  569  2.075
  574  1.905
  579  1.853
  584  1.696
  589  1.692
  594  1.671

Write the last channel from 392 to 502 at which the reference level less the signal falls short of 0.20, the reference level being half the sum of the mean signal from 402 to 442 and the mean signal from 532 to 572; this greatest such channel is 484 ch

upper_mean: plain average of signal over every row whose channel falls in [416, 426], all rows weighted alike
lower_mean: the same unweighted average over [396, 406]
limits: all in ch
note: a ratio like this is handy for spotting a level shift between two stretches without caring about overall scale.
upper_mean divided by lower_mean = 1.01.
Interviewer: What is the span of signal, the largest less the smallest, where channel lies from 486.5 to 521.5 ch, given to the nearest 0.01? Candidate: 0.23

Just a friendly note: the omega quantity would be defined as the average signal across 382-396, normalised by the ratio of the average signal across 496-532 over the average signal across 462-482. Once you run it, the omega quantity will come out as 1.60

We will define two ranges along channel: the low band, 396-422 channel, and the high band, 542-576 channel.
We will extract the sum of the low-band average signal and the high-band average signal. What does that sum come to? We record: 3.9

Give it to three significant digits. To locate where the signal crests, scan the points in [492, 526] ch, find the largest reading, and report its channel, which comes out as 524 ch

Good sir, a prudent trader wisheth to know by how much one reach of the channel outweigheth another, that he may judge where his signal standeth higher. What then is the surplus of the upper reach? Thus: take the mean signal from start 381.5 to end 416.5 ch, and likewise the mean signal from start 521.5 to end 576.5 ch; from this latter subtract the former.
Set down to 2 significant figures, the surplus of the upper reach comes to 0.39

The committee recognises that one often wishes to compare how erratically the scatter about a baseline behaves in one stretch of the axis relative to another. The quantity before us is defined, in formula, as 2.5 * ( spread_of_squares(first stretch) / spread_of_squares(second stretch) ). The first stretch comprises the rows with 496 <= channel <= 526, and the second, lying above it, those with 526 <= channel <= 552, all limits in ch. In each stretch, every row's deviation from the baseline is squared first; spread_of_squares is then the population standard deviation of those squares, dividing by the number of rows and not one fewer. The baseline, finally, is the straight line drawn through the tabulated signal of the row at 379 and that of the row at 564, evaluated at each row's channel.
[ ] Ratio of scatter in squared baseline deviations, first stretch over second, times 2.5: 4.8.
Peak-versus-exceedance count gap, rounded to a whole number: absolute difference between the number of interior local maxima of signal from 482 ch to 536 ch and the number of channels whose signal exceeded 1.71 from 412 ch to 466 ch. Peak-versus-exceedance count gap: 7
